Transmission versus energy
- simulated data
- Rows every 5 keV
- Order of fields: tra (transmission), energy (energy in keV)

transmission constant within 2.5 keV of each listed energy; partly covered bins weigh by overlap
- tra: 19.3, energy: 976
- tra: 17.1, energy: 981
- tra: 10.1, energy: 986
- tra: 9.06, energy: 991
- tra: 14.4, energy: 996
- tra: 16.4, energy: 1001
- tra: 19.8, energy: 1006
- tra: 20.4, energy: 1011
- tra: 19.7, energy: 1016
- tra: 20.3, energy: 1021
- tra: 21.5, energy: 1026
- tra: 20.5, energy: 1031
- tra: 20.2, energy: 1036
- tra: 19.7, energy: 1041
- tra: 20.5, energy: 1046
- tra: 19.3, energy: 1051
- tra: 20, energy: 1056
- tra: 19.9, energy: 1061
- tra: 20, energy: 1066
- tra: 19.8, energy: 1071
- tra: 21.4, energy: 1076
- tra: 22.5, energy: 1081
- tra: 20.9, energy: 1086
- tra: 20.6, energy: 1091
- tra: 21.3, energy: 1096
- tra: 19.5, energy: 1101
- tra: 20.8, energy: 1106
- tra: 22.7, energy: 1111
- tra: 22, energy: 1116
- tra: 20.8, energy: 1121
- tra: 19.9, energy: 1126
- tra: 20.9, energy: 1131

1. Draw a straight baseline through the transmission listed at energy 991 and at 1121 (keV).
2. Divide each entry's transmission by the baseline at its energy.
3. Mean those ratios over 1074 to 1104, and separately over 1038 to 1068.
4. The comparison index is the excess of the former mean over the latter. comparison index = -0.18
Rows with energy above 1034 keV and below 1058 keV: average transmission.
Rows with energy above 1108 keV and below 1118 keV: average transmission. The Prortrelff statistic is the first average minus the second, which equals -2.4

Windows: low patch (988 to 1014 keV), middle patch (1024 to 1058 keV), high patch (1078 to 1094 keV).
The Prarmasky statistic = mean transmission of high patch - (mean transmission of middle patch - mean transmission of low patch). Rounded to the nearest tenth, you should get 17.1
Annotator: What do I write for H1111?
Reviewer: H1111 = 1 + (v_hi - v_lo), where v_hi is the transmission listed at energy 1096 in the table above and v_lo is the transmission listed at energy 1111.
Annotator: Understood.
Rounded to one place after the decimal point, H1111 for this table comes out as -0.4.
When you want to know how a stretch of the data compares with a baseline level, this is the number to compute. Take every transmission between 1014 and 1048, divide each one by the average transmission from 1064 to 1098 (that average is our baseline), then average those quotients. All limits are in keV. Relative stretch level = 0.97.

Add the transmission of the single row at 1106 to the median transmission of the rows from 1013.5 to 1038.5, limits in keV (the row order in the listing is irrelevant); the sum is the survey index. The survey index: 41.1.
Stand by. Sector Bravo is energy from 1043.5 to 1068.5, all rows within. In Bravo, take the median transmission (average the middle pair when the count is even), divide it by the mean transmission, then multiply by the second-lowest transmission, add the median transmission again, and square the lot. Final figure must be 1597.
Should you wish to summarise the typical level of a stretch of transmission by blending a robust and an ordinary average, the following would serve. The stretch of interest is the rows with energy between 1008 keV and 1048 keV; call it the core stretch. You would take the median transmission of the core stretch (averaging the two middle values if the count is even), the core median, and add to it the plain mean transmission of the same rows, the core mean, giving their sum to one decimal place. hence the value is 40.7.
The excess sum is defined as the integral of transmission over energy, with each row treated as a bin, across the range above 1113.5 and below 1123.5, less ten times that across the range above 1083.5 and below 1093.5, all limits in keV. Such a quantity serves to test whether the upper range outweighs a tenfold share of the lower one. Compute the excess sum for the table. -1861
